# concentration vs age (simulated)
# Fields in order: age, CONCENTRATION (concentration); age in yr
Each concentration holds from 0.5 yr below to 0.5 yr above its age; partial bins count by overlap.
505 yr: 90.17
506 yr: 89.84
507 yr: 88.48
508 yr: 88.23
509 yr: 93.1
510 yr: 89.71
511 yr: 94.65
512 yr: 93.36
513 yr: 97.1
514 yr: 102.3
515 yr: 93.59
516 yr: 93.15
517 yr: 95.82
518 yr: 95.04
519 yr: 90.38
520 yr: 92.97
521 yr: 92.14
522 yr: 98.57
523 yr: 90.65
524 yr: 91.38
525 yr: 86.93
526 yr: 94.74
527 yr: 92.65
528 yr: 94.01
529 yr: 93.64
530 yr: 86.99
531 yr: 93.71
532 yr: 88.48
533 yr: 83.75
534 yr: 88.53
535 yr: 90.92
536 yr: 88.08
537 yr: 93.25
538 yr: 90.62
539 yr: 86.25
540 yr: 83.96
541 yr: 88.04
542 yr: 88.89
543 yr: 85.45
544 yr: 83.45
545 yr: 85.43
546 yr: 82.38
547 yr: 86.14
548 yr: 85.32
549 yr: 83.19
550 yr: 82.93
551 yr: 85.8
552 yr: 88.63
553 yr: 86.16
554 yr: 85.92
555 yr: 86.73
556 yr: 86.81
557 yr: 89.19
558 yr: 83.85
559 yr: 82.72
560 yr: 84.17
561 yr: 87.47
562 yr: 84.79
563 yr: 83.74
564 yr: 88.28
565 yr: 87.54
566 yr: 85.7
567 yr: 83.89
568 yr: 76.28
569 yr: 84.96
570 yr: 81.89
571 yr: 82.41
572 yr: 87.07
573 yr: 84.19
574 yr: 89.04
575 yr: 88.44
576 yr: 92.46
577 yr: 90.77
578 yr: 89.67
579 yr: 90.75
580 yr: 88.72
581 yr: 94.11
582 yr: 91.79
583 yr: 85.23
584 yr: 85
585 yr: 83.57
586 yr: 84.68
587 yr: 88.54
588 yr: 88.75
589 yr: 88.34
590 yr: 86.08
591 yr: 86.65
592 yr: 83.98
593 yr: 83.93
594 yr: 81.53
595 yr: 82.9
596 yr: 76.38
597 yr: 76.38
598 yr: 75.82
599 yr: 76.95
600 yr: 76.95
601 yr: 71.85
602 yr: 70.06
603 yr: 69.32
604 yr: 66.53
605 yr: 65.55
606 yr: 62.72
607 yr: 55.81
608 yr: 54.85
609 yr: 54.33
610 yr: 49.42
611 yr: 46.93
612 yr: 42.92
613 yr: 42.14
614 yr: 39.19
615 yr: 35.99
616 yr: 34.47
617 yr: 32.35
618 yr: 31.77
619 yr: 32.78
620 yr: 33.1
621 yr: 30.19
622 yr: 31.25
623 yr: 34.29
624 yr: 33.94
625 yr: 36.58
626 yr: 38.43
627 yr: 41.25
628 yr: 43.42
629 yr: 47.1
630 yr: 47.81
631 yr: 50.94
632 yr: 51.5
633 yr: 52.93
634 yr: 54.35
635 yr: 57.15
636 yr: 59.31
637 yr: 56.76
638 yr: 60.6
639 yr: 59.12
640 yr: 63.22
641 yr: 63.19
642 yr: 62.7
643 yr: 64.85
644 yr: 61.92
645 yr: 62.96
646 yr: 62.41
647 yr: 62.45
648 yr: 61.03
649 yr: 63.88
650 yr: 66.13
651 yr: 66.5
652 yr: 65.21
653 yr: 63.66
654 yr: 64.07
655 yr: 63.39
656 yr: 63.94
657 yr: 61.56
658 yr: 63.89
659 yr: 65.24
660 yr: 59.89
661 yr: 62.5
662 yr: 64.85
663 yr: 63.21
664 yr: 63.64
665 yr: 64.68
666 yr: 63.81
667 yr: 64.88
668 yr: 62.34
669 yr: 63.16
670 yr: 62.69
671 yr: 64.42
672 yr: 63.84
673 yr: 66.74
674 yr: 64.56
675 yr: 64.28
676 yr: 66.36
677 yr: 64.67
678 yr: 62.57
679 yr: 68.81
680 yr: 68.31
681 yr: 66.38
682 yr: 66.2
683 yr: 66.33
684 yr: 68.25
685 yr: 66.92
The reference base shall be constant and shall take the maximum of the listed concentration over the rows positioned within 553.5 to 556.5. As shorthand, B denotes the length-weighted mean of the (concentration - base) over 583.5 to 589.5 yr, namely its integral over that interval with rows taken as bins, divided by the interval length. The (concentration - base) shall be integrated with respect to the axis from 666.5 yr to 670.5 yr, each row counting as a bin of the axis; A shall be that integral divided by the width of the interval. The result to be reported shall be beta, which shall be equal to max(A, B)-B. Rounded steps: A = -24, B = 0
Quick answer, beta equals 0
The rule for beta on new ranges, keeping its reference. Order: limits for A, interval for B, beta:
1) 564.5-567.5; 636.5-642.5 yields 25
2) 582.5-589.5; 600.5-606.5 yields 19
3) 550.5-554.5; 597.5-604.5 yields 14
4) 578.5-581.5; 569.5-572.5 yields 7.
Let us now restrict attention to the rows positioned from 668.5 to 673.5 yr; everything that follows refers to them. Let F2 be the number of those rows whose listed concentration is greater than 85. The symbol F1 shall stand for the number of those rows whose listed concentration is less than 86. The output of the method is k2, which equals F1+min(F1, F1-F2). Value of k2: 10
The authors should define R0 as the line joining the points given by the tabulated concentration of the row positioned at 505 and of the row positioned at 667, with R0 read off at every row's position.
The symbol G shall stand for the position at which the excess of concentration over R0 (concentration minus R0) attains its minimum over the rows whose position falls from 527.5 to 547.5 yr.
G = 533 yr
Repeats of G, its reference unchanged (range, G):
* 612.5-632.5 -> 621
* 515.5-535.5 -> 533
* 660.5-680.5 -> 661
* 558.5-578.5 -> 568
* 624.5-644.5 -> 625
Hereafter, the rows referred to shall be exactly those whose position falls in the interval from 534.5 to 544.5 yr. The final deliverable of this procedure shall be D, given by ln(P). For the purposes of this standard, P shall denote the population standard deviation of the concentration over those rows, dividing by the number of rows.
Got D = 1.1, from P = 3.0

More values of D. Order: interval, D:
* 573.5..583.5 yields 0.9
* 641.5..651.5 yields 0.5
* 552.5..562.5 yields 0.6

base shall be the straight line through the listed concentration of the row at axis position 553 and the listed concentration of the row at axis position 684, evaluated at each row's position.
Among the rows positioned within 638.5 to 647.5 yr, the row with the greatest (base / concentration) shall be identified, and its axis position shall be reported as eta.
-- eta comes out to 639 yr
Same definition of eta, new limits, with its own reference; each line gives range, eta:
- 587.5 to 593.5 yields 592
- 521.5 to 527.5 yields 525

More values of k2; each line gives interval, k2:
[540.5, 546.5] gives 4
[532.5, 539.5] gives -4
